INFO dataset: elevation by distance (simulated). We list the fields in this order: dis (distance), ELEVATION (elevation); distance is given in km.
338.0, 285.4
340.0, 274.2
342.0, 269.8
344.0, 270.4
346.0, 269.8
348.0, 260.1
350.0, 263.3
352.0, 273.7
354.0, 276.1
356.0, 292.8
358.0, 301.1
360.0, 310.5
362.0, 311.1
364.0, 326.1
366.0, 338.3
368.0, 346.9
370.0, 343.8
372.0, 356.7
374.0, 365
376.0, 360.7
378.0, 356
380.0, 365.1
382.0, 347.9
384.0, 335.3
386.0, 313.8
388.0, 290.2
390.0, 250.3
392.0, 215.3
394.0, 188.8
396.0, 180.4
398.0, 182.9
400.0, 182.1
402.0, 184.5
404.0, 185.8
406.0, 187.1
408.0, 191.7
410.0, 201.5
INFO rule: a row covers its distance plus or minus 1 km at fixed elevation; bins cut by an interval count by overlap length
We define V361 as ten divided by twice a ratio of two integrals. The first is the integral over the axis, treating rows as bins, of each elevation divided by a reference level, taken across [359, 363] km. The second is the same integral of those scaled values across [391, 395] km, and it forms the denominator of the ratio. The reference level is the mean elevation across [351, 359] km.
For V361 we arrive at 3.3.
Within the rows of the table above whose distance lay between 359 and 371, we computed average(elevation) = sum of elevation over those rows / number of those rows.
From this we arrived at 329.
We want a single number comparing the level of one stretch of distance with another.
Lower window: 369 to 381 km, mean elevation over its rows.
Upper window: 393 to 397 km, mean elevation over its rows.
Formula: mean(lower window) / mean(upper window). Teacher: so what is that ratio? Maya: 1.9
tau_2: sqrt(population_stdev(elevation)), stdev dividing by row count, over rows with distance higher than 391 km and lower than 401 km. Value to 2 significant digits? 3.6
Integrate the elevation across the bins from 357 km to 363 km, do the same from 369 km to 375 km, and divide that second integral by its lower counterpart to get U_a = 1.155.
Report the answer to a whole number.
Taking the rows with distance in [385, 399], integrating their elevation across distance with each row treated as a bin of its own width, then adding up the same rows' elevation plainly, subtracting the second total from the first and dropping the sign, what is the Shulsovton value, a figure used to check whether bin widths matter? 1622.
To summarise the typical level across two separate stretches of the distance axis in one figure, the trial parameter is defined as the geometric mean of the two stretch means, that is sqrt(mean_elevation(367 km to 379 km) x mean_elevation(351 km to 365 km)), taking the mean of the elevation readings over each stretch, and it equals 326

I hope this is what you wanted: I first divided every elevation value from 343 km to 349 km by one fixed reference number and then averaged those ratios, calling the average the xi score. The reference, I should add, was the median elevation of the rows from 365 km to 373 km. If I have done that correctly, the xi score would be 0.77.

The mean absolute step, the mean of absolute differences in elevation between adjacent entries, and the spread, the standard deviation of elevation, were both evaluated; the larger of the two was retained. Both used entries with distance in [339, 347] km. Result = 2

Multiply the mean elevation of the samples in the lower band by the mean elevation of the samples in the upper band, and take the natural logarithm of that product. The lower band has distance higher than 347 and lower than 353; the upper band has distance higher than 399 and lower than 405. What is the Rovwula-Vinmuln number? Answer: 10.8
